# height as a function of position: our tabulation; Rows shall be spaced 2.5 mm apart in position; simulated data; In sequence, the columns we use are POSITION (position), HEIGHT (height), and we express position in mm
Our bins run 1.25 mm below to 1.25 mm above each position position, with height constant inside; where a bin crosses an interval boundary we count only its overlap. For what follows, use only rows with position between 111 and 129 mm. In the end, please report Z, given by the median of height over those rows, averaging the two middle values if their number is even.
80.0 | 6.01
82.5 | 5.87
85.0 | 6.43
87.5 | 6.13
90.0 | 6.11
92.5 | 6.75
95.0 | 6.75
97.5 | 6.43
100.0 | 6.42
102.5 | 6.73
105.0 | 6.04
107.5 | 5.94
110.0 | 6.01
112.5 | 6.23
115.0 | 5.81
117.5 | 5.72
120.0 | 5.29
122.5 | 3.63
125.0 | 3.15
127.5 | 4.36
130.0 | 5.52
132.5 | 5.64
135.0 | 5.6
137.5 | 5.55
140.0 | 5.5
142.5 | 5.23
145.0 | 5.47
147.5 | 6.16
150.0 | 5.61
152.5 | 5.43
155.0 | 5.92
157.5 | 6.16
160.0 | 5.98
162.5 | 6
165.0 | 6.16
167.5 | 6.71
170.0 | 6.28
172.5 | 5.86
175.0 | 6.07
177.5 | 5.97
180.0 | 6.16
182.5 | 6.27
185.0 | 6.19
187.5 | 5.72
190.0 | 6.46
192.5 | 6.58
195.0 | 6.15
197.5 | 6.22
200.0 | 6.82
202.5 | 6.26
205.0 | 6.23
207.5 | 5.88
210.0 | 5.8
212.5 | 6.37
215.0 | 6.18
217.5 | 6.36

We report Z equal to 5.29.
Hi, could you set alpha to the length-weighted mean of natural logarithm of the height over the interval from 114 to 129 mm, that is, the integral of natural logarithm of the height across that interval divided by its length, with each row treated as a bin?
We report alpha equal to 1.51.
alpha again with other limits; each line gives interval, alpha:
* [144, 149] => 1.76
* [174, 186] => 1.81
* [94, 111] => 1.84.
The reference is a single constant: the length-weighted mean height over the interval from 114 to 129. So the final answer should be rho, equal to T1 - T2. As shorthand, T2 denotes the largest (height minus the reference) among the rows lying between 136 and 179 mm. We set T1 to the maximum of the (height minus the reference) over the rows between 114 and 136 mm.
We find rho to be -0.9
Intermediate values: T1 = 1.15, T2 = 2.05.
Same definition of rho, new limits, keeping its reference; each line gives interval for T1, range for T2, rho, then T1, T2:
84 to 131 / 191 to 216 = -0.1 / 2.09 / 2.16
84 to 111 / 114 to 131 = 0.9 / 2.09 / 1.15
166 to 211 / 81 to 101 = 0.1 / 2.16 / 2.09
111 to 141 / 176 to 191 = -0.2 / 1.57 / 1.80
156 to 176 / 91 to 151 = 0.0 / 2.05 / 2.09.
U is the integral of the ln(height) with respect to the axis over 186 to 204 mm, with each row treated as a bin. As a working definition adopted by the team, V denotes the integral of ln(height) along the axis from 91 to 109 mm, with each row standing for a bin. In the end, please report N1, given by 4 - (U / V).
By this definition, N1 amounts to 3.01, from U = 33.1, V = 33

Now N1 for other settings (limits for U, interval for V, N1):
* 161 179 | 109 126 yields 2.80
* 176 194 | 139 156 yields 2.88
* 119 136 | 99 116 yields 3.16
